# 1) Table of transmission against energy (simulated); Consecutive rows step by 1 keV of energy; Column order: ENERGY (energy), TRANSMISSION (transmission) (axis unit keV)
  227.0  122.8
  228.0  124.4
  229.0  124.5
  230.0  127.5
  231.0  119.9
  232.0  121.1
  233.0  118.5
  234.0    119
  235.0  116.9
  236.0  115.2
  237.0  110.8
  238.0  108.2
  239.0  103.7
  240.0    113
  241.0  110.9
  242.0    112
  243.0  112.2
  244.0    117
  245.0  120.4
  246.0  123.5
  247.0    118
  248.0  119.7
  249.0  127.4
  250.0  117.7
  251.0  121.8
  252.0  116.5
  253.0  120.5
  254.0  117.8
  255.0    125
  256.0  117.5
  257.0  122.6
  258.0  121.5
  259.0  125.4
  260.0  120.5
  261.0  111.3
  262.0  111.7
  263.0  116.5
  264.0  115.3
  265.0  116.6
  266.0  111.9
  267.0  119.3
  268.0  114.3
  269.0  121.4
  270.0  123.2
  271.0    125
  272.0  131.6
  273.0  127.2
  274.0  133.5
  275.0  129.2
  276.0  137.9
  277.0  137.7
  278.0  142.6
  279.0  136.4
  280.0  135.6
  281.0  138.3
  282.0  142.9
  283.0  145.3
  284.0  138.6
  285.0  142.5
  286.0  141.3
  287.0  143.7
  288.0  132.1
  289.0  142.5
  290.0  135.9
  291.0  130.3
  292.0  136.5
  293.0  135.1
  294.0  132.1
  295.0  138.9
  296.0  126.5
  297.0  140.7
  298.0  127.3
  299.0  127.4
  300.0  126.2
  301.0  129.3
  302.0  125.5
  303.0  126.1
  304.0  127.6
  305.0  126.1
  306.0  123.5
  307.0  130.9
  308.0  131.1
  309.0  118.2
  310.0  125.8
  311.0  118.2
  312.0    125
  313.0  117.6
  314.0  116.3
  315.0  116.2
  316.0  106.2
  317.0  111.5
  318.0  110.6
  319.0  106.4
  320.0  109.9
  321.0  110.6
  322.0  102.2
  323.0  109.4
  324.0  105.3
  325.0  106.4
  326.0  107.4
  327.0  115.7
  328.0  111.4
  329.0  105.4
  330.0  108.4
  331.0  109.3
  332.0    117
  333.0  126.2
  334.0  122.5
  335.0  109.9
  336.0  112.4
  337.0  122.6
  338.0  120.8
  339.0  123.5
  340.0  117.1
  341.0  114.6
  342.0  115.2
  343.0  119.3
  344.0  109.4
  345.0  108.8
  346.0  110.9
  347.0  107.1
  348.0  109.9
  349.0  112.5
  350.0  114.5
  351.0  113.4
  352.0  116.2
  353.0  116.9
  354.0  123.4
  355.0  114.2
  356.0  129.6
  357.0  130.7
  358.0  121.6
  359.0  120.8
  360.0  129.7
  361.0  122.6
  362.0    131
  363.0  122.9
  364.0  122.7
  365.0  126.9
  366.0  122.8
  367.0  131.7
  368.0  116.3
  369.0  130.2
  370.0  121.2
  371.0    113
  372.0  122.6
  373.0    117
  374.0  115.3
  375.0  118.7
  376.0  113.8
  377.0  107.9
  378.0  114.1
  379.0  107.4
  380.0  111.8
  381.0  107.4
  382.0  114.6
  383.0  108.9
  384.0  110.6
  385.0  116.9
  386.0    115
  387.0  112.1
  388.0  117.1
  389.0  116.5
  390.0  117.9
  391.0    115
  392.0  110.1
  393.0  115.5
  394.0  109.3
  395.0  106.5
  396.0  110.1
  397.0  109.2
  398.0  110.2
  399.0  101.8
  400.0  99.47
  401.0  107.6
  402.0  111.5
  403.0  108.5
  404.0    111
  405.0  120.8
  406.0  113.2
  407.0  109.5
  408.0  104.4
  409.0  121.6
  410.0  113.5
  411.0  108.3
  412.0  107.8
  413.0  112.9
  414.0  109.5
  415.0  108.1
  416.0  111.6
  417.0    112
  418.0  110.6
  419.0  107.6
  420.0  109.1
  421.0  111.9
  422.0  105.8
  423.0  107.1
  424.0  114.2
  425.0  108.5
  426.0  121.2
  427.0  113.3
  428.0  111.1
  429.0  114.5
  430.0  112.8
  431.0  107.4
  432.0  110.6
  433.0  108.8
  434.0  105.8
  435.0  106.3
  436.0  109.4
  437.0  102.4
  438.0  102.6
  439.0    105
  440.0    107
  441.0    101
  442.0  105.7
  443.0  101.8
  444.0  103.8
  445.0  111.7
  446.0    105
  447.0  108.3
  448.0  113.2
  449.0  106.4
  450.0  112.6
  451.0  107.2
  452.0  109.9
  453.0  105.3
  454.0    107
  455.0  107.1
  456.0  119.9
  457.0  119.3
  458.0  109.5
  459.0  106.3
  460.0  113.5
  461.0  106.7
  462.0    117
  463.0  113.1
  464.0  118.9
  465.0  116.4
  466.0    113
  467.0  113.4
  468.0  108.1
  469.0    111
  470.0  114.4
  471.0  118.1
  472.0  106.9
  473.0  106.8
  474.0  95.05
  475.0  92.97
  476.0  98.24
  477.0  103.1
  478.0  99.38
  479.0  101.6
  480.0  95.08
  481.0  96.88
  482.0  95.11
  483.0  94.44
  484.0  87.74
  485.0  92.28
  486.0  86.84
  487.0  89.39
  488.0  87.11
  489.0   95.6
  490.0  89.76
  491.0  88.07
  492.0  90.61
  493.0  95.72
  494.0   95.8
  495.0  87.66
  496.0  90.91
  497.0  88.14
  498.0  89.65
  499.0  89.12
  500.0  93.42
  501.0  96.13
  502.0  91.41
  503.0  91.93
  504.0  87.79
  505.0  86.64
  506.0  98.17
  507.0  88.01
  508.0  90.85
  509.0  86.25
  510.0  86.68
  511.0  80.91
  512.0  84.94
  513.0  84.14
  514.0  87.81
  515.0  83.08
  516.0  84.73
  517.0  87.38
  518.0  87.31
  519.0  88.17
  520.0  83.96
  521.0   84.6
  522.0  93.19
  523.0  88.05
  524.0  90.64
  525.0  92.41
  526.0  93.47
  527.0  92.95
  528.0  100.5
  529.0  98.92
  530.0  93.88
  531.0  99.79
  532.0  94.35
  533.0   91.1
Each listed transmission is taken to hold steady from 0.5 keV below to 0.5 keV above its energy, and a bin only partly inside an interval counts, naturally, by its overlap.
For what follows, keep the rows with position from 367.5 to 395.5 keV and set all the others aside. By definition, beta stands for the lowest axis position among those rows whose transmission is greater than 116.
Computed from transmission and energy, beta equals 368.0 keV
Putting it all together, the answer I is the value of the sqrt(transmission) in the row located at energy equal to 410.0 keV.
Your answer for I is 10.7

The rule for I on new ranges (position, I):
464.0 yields 10.9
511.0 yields 9.0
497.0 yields 9.4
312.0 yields 11.2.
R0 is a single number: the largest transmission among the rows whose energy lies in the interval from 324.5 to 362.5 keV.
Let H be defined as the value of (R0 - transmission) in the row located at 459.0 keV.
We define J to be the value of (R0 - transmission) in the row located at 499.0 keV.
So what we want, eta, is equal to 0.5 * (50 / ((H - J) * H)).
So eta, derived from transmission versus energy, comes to -0.06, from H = 25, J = 42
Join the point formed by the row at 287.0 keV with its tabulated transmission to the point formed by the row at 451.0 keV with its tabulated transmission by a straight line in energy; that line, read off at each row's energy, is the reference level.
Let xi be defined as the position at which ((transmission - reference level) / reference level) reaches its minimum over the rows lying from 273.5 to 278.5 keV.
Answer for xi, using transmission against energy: 275.0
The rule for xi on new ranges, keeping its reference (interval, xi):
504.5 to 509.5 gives 505.0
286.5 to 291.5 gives 291.0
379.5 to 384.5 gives 381.0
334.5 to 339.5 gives 335.0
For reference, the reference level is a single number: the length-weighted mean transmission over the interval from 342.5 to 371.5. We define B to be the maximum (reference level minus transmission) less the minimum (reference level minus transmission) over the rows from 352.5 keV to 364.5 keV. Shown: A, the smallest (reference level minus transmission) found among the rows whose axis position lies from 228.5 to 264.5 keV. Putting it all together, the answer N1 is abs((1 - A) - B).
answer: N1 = 8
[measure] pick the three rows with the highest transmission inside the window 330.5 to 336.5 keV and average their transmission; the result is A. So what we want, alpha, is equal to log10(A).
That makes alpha 2.09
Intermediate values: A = 122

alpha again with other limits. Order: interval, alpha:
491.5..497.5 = 1.97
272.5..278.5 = 2.14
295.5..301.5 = 2.12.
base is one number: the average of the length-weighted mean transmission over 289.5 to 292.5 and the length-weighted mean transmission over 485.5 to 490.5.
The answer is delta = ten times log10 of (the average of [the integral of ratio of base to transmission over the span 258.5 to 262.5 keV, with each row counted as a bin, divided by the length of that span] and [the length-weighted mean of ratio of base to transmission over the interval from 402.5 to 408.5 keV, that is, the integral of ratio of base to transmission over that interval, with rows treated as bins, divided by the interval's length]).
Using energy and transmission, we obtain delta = -0.07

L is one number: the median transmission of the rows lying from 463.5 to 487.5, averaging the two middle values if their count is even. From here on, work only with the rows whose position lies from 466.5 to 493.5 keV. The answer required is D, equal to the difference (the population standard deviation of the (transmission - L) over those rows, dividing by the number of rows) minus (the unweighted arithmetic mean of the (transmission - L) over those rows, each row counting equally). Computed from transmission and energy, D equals 11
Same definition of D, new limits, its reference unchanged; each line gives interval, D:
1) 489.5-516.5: 15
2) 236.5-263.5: -11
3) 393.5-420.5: -5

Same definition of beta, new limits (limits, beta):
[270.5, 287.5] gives 271.0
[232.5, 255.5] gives 233.0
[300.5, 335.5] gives 301.0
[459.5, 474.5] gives 462.0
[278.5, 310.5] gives 279.0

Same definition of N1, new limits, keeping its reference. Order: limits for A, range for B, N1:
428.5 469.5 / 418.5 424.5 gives 7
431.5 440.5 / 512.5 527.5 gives 18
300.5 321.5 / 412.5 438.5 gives 6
